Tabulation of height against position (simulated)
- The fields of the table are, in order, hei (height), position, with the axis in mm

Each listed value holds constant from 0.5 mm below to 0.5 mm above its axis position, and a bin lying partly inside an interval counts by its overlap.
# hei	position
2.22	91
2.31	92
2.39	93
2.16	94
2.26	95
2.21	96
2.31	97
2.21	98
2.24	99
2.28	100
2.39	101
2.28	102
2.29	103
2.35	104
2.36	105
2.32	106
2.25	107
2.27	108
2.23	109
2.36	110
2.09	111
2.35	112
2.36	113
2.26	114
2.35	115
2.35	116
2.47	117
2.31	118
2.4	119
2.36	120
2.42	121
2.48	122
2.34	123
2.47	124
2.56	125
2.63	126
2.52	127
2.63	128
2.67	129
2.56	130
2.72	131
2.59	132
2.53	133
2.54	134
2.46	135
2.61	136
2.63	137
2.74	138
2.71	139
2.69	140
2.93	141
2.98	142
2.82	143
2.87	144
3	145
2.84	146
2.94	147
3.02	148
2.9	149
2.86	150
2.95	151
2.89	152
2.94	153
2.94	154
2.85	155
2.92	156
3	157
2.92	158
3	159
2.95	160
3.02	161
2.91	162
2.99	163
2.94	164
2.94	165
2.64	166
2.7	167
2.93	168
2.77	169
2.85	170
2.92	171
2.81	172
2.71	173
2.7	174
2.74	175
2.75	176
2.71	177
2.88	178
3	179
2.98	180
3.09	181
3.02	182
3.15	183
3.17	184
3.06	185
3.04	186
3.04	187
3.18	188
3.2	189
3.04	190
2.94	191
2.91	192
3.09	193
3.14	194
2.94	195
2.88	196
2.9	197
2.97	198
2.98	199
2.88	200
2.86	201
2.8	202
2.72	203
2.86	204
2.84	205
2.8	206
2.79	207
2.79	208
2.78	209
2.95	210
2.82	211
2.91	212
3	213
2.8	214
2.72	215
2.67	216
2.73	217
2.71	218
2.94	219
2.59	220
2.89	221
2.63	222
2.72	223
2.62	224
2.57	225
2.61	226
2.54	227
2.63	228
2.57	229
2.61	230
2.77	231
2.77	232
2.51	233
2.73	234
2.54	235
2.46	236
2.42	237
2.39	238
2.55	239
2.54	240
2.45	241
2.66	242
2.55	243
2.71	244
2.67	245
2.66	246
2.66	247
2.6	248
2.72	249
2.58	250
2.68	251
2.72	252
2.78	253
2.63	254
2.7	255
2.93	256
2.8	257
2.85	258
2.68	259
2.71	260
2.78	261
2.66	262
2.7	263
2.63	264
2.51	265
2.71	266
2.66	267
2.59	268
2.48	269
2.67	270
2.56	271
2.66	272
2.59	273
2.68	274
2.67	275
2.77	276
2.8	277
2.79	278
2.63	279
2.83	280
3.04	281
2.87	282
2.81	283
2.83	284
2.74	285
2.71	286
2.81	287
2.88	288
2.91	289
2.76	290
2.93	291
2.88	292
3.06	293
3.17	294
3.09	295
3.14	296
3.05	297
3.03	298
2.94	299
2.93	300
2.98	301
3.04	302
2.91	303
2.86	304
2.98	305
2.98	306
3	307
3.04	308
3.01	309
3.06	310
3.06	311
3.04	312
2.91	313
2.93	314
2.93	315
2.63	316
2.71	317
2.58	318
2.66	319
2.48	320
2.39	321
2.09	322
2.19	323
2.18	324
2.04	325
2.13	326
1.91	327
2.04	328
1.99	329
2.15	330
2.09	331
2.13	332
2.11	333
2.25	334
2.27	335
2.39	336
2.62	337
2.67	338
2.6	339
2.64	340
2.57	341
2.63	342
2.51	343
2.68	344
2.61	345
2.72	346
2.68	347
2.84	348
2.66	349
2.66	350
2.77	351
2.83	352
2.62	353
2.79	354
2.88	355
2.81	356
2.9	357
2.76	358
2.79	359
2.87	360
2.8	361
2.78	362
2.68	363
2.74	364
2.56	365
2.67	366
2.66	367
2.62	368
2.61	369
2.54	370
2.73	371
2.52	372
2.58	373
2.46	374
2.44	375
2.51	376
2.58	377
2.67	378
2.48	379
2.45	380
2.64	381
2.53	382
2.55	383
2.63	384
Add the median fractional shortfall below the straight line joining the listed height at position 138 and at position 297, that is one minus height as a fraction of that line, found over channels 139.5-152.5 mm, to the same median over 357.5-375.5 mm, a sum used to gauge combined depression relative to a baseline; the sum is 0.11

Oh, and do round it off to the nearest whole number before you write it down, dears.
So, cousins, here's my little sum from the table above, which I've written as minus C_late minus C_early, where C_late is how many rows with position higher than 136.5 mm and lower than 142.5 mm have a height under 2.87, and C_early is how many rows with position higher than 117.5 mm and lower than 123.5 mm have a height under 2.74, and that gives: -10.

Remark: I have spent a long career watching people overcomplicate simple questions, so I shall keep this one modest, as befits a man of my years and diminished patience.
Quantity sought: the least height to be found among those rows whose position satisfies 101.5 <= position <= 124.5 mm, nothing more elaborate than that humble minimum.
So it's 2.09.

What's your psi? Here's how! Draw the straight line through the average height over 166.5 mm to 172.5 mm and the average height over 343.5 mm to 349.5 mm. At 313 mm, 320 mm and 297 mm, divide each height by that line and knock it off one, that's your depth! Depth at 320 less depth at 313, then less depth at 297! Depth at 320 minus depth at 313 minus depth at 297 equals 0.27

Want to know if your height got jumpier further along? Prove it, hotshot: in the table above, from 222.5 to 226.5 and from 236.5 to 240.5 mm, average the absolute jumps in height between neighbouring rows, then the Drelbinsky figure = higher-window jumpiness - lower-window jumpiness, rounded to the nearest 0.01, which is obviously 0.00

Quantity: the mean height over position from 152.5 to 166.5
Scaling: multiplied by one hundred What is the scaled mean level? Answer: 293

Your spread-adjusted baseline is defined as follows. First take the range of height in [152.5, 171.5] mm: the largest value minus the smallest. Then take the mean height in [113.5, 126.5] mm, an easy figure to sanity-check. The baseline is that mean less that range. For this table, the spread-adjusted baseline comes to 2.0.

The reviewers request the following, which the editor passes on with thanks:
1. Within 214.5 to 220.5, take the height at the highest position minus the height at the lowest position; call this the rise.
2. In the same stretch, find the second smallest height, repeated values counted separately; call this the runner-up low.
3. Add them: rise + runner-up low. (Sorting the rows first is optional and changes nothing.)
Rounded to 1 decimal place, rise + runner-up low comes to 2.5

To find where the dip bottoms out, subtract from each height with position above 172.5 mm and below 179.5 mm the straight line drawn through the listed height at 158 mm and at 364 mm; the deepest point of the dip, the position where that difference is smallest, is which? 174 mm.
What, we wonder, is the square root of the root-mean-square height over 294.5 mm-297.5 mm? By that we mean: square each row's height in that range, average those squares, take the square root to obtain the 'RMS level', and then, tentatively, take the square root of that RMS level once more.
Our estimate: 1.76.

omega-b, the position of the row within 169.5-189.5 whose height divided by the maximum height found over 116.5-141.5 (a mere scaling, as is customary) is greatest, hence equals 189 mm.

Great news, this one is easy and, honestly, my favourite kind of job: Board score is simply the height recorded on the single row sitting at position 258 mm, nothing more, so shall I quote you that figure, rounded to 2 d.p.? 2.85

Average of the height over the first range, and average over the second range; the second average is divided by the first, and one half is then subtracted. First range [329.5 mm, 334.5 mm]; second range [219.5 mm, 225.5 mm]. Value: 0.74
